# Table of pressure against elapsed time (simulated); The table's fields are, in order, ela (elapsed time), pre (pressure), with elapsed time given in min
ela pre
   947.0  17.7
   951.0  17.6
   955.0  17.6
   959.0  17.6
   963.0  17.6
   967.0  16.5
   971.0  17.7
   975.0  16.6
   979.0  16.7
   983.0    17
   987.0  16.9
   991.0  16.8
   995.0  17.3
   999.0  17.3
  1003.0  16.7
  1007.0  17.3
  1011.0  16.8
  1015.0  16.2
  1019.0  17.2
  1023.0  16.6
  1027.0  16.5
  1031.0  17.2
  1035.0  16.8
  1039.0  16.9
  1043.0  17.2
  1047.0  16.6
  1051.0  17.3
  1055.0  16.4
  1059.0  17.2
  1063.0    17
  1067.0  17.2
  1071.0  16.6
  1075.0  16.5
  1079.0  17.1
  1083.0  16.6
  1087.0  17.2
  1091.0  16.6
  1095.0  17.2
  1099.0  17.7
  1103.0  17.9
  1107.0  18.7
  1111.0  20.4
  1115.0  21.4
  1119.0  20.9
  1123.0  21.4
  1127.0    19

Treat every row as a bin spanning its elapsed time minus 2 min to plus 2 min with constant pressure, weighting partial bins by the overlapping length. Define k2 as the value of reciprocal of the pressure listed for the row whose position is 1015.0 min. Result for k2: 0.062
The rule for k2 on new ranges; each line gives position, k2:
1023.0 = 0.060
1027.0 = 0.061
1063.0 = 0.059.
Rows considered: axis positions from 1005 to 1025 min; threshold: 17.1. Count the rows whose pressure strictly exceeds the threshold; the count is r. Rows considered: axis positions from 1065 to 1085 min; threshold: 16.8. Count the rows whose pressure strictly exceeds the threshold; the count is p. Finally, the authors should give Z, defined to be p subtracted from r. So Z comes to 0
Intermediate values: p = 2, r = 2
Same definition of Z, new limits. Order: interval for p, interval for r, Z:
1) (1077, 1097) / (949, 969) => 1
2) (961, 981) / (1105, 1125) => 3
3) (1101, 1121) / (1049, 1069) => -2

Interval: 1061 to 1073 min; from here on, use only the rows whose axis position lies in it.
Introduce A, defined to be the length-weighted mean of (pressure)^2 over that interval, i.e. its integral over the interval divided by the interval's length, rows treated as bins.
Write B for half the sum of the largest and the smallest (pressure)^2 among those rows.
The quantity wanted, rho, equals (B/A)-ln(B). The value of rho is -4.66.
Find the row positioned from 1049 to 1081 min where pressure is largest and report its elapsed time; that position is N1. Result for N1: 1051.0 min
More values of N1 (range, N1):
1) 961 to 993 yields 971.0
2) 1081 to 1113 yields 1111.0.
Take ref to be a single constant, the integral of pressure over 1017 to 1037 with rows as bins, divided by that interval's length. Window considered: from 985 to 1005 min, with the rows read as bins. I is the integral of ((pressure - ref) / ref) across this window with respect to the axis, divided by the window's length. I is 0.008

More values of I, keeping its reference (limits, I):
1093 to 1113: 0.090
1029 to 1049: 0.005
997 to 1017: 0.000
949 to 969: 0.031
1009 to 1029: -0.012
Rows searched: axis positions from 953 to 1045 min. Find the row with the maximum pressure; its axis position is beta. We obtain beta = 971.0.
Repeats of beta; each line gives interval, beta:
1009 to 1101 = 1099.0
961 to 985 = 971.0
